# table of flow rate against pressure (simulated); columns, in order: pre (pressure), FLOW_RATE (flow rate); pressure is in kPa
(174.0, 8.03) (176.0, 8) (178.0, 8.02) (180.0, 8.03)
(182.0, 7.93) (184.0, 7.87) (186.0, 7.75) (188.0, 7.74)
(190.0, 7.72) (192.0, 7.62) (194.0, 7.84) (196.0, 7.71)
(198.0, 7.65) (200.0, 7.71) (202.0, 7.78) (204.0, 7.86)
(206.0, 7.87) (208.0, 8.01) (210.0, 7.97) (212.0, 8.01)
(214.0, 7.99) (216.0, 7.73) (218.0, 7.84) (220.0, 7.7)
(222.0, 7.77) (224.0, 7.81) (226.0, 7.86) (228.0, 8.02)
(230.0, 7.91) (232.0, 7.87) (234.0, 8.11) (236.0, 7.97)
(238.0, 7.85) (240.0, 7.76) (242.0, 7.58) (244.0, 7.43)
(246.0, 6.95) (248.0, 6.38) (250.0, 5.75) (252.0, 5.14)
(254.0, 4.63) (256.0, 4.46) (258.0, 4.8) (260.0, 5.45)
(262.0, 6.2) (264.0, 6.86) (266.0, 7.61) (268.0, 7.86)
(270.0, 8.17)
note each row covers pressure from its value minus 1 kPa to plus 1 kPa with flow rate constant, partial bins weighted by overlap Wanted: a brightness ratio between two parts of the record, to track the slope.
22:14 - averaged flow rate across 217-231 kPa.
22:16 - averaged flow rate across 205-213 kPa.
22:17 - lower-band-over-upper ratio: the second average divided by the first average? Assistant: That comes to 1.02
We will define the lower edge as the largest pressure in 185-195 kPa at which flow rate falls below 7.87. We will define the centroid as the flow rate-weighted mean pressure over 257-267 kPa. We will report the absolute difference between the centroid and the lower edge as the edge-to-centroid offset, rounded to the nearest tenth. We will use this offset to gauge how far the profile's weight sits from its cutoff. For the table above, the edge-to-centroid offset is 68.5 kPa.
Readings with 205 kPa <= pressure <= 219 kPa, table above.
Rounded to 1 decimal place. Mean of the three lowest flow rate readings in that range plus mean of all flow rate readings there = 15.7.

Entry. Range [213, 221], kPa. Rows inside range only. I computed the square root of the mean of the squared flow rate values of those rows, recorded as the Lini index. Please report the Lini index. 7.8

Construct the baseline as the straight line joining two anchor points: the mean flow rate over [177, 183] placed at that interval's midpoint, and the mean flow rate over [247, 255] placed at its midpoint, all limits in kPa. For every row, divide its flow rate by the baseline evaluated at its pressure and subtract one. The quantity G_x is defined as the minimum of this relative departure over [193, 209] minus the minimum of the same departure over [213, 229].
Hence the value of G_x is -0.11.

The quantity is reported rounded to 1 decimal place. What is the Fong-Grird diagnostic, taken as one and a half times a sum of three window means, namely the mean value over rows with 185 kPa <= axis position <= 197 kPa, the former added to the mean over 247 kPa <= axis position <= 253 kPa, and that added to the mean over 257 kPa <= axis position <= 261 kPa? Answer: 27.9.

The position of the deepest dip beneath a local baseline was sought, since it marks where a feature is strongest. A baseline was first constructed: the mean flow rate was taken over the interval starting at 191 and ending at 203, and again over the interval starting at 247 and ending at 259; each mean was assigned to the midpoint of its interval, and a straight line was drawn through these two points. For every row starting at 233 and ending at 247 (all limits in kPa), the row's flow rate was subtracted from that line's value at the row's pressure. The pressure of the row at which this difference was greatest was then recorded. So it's 246.0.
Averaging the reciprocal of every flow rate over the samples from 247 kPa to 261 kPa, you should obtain 0.194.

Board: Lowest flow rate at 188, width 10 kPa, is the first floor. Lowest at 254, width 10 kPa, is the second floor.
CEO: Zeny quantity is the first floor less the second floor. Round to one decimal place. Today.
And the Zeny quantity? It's 3.2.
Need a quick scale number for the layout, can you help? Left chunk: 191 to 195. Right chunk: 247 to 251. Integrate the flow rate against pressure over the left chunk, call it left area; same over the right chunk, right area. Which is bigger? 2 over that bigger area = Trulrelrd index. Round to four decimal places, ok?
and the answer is 0.0647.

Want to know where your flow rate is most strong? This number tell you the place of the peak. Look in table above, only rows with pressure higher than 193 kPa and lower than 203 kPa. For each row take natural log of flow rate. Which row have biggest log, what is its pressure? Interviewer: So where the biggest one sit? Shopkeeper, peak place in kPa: 194.0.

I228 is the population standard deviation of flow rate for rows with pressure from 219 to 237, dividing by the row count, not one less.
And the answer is 0.1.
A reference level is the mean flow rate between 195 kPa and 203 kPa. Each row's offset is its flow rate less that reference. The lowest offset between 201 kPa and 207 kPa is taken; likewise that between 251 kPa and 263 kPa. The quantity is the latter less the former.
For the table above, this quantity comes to -3.3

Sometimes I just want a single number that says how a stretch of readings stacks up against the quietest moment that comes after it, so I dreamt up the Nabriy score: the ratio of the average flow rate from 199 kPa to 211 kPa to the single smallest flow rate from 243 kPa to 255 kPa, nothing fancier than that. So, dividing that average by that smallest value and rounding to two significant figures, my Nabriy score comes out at 1.7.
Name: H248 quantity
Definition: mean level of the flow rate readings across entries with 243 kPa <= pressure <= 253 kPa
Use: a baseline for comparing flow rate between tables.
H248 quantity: 6.3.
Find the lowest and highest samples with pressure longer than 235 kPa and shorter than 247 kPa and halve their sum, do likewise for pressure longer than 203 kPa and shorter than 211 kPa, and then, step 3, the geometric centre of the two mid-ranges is 7.69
